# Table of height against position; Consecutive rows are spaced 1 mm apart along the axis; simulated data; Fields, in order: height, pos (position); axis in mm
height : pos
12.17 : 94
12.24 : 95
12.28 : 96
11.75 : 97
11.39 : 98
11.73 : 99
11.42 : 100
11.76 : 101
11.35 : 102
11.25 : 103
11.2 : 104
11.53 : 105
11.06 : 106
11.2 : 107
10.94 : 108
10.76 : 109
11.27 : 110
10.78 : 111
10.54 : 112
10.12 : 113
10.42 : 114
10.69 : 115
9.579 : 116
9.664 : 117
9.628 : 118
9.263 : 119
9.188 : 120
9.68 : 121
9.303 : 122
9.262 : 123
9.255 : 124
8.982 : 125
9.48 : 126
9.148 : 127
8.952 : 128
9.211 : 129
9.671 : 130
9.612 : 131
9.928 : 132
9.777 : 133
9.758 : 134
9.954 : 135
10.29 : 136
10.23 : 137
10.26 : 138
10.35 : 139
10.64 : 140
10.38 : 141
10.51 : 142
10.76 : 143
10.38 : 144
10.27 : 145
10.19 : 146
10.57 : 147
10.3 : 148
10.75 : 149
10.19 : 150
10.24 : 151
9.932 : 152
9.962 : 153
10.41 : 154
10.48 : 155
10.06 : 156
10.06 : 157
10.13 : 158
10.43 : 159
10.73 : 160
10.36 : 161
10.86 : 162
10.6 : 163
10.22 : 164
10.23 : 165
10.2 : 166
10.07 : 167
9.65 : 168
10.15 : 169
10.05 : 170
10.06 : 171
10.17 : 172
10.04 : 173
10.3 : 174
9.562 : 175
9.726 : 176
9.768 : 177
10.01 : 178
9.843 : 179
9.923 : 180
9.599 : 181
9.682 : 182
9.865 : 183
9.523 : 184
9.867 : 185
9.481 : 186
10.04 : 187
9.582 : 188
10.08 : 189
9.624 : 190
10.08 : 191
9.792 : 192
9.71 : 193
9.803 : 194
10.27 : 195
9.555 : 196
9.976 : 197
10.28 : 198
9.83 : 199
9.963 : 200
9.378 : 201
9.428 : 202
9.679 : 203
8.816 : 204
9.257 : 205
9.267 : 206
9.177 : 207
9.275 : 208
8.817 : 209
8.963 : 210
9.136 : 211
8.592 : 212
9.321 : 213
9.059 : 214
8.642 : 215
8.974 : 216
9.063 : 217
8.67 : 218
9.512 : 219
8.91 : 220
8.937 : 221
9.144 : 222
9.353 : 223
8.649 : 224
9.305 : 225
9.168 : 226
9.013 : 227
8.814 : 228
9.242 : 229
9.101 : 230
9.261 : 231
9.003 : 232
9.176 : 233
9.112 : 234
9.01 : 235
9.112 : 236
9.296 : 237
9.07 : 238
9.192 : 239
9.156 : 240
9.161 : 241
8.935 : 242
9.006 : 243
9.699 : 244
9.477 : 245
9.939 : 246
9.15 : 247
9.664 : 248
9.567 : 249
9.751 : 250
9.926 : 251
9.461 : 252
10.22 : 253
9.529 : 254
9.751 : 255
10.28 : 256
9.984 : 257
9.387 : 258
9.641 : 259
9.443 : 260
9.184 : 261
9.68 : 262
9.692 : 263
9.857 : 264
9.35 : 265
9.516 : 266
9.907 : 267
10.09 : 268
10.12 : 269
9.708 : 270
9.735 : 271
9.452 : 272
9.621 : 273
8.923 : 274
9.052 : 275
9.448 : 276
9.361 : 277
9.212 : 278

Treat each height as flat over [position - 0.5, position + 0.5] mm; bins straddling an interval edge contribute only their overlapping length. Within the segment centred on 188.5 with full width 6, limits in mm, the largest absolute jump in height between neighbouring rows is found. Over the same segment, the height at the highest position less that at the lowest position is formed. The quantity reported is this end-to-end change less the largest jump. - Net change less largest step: 0.0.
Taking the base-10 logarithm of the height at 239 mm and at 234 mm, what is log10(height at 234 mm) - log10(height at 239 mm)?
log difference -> 0.00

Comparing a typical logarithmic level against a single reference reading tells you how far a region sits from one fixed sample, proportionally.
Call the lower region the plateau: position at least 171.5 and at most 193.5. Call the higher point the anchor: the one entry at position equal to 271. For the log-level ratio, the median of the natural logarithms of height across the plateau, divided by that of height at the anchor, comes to 1.00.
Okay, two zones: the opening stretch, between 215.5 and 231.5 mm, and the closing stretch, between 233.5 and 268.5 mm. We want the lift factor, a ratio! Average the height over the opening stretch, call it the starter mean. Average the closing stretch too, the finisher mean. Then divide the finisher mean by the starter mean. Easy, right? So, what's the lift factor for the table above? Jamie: 1.05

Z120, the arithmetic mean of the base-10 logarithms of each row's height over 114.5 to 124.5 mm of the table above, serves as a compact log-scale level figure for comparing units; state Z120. 0.98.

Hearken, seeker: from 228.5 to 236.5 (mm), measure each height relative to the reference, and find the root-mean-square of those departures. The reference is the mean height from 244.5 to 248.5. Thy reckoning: 0.44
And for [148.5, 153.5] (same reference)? 0.72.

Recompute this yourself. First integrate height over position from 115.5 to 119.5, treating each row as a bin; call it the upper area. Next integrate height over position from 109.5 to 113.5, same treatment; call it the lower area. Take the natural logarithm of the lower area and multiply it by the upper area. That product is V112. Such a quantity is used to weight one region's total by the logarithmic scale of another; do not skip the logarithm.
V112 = 143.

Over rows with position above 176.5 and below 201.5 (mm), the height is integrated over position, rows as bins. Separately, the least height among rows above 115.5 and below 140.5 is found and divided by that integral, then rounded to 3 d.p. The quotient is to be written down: 0.036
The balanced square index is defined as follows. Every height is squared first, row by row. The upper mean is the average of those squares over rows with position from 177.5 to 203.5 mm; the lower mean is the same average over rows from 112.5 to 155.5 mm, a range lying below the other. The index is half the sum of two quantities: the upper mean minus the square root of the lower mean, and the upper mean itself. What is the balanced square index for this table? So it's 91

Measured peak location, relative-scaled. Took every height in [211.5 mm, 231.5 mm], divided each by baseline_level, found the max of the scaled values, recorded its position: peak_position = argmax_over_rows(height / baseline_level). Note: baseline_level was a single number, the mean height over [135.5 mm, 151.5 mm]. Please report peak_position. 219 mm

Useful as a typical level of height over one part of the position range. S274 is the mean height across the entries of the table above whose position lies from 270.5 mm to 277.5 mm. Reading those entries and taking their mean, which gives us 9.37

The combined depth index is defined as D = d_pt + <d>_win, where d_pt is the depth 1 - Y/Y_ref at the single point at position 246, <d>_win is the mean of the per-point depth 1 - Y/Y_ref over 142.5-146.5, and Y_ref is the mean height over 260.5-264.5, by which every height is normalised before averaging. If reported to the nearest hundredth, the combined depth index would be -0.12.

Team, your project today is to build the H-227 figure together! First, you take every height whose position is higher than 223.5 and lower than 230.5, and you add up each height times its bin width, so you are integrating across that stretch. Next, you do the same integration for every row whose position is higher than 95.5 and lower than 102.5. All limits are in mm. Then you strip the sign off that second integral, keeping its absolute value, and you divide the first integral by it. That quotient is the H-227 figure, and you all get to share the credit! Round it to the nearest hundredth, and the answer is 0.77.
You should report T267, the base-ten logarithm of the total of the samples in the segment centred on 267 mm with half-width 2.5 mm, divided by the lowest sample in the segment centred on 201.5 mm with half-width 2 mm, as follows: 0.72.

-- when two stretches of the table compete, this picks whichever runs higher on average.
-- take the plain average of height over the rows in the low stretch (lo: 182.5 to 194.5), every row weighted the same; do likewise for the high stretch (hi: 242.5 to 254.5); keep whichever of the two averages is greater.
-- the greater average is 9.8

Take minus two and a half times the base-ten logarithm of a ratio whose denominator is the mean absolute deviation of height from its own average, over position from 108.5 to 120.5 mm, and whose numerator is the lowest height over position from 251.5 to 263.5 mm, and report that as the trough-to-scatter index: -3.0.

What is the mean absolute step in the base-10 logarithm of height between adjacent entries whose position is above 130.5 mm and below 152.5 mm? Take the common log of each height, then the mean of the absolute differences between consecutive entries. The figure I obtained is 0.009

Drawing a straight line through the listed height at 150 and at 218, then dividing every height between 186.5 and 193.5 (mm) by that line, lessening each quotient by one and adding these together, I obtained 0.41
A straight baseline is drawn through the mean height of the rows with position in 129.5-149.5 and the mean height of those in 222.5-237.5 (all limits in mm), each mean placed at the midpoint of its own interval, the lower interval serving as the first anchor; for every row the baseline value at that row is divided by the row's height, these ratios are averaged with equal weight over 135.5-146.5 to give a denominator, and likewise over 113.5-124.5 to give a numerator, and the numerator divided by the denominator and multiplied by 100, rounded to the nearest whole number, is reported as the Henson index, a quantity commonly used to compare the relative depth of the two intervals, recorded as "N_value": 111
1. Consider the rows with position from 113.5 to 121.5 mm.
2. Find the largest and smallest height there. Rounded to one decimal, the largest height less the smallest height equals 1.5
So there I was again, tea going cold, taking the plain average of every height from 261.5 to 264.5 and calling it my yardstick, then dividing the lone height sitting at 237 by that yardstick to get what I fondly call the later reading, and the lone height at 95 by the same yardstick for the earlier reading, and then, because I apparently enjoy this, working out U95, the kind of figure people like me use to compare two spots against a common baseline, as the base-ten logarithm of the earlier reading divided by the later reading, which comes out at 0.12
